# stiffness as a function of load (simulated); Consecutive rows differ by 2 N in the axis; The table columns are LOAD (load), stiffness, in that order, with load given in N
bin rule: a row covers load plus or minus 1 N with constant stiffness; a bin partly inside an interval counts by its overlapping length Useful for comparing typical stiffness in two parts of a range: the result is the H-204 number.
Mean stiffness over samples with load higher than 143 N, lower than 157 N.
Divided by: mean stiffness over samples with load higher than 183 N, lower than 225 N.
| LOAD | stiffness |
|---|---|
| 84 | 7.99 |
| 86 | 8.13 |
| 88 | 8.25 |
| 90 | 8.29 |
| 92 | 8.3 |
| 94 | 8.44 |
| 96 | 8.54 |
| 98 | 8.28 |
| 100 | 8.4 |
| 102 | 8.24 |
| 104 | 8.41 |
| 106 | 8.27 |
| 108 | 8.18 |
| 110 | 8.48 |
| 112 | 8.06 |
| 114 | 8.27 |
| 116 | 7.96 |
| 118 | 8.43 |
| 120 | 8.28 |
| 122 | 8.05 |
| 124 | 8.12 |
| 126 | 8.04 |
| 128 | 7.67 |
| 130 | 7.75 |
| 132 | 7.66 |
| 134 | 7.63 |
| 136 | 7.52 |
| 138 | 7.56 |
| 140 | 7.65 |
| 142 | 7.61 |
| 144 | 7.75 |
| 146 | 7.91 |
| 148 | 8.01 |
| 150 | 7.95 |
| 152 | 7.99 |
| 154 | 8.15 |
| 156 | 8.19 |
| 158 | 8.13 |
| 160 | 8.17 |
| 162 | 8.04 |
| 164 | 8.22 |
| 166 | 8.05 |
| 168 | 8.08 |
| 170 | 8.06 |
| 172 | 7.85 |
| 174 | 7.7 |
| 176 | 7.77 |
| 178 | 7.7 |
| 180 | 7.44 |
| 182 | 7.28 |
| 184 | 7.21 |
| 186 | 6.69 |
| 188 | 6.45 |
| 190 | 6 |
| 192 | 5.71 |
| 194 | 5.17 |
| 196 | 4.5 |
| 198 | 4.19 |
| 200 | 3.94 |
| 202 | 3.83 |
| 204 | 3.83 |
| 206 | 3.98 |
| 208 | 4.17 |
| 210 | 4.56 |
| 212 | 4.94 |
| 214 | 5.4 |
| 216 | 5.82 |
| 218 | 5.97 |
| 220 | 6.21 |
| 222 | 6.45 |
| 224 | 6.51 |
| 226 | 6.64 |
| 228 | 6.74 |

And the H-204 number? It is 1.50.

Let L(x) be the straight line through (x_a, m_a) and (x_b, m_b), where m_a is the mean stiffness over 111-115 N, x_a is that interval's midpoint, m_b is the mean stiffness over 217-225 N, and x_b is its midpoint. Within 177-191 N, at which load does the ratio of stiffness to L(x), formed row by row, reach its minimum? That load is 190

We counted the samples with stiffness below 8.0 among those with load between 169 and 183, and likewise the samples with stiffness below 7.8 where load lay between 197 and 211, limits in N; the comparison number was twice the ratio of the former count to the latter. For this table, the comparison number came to 1.7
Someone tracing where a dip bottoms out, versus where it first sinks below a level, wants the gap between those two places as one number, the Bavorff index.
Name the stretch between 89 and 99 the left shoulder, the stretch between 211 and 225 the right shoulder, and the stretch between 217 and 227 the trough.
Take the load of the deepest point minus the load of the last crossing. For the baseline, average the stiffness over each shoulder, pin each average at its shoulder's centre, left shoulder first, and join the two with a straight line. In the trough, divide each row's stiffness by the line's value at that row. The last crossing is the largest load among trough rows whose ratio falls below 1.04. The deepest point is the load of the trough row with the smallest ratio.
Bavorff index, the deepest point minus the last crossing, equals 0 N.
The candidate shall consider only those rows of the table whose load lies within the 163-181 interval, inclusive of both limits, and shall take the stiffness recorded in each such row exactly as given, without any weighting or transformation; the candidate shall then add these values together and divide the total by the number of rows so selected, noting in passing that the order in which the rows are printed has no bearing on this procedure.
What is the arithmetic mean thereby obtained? 7.87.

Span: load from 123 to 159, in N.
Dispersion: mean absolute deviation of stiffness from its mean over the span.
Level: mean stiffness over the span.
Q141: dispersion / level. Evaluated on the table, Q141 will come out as 0.026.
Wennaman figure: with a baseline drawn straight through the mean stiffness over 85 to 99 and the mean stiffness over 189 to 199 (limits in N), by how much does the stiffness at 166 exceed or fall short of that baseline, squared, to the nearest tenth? 4.2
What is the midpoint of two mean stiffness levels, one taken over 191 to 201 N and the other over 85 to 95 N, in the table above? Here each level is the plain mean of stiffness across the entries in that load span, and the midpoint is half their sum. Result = 6.5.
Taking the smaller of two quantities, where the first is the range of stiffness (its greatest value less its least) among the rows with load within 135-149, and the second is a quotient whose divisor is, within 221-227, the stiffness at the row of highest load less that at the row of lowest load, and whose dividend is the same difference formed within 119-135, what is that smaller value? -3.42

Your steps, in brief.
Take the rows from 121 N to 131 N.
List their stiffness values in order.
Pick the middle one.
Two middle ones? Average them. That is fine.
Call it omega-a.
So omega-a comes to 8.04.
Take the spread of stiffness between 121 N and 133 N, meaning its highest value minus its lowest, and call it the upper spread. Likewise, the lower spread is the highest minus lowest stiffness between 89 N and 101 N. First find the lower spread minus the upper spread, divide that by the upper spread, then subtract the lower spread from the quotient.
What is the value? -0.69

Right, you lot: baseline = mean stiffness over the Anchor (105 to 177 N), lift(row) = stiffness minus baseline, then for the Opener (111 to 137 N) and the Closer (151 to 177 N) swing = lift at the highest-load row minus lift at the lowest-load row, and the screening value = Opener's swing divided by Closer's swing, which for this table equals 2.5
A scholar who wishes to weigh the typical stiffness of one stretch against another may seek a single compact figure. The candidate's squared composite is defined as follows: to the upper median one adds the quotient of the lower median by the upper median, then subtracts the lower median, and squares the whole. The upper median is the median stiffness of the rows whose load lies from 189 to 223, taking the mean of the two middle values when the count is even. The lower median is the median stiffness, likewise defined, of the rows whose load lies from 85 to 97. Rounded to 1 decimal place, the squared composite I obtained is 2.8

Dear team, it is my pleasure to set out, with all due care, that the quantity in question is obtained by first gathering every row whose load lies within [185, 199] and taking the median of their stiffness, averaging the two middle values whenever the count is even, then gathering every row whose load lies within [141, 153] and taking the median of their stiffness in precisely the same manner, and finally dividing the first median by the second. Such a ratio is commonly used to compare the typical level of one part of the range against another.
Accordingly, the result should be 0.72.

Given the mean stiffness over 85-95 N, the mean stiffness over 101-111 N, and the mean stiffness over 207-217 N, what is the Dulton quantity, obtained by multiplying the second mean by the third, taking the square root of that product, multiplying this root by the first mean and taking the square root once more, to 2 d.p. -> 7.30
